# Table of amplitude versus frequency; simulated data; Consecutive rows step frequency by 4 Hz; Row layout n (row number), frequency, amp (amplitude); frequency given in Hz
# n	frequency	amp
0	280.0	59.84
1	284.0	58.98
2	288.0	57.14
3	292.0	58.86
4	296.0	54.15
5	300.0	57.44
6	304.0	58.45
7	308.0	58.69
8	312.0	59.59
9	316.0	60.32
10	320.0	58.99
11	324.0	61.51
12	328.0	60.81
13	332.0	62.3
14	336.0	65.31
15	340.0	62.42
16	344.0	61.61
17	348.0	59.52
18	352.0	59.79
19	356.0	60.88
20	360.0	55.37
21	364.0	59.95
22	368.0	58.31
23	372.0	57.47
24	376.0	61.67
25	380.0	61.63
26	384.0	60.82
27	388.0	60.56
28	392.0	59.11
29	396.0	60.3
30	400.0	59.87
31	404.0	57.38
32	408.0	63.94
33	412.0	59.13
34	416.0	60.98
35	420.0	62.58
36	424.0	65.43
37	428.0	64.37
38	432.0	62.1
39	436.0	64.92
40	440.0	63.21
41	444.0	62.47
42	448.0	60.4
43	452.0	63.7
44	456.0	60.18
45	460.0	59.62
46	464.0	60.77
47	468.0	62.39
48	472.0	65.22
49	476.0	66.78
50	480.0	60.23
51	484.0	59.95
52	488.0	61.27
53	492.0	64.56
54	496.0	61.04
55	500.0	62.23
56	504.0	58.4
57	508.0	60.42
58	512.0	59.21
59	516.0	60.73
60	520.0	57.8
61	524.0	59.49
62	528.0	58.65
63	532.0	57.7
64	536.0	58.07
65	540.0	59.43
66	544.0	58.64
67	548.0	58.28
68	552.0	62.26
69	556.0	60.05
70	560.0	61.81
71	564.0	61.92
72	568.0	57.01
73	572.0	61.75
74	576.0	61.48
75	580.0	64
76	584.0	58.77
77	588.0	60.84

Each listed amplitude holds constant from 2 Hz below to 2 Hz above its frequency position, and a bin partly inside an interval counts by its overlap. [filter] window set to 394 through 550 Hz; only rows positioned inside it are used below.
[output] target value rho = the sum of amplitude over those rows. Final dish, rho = 2382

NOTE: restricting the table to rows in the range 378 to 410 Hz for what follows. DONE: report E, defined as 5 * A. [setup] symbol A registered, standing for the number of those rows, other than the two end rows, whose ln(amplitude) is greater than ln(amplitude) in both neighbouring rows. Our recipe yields 5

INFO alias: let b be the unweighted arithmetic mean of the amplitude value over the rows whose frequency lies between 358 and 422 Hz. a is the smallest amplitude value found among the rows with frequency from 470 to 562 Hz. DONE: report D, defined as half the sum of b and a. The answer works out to 58.8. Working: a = 57.7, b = 59.9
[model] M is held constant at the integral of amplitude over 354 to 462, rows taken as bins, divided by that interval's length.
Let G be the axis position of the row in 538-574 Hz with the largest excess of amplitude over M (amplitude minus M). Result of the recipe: 552.0 Hz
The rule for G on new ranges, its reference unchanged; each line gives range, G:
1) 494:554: 552.0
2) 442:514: 476.0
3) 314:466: 424.0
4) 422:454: 424.0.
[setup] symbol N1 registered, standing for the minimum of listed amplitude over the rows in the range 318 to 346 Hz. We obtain 58.99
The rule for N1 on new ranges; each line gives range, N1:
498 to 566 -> 57.7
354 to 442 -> 55.37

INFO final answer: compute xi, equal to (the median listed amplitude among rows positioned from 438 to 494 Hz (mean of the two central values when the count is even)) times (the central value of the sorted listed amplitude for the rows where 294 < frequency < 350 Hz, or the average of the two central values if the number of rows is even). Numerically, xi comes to 3707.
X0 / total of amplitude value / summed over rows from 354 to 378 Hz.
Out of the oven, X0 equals 354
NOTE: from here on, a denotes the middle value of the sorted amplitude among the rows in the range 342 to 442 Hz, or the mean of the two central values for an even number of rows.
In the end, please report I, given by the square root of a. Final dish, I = 7.80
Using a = 60.8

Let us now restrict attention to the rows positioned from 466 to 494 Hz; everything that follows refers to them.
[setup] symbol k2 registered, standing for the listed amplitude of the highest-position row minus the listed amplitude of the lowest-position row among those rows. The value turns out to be 2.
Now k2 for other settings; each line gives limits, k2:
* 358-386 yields 5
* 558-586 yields -3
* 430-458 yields -2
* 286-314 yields 2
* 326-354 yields -1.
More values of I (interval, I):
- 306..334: 7.77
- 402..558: 7.79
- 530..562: 7.68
